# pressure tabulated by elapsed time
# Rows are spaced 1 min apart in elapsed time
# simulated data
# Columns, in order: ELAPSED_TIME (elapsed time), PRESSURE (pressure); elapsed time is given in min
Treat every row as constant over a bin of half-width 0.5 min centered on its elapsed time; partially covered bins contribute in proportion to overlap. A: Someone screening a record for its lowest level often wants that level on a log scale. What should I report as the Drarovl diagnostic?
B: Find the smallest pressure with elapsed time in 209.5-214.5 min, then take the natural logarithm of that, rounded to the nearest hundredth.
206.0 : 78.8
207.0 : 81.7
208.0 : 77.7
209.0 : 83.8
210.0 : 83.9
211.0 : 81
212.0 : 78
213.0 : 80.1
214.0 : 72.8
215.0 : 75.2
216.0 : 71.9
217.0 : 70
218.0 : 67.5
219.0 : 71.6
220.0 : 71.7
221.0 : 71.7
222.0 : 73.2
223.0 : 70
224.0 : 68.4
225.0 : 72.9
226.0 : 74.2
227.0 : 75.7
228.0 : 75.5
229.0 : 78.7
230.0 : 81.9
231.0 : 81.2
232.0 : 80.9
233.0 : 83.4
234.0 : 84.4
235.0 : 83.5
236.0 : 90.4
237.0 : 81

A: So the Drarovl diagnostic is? 4.29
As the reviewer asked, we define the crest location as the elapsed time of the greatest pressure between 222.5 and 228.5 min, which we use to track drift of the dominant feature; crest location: 227.0 min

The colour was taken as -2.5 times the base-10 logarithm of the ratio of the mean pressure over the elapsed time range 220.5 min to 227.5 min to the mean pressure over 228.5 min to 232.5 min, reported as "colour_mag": 0.12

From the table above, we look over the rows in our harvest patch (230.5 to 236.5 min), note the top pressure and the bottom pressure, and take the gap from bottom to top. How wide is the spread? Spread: 9.5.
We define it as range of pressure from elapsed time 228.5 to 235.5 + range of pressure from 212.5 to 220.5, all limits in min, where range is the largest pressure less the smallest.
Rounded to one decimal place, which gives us 18.3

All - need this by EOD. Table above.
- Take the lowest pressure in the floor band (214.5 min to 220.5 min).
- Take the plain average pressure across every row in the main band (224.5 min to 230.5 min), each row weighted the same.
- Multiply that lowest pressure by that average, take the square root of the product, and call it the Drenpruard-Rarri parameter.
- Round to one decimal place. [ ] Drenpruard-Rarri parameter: 71.9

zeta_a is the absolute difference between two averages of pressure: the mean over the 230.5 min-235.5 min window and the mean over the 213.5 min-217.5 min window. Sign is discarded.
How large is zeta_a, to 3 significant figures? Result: 10.2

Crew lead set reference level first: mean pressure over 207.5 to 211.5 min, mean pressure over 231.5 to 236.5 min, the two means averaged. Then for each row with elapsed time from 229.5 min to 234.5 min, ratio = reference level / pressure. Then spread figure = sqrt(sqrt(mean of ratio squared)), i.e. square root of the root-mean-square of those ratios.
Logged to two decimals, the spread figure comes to 1.00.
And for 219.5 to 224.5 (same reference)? 1.08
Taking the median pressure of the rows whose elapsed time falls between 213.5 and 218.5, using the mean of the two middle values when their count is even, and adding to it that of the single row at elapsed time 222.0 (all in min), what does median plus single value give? 145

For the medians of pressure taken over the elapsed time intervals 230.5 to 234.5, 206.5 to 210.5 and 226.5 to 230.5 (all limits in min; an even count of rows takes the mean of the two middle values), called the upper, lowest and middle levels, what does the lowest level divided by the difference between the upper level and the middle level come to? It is 16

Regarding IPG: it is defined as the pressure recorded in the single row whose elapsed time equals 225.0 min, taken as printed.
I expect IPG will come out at 72.9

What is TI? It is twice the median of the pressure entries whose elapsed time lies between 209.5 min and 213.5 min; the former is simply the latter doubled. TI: 161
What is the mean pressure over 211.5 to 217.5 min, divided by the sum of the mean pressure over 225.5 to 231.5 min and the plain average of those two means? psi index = 0.484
